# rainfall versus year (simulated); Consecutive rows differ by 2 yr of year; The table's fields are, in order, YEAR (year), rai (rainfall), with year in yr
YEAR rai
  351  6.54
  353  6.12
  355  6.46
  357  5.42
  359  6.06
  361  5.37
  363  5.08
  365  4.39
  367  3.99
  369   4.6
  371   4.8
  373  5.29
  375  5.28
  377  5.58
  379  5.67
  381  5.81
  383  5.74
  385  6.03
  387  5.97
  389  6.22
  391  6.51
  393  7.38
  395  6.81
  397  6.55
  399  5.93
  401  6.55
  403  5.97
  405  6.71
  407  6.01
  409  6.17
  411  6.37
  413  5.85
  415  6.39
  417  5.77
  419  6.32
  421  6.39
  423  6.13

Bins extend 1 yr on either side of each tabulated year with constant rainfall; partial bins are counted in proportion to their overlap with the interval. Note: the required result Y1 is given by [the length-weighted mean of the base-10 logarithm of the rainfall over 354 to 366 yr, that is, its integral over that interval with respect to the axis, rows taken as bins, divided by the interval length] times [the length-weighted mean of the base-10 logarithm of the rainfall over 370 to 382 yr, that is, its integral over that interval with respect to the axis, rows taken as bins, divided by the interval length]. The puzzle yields 0.54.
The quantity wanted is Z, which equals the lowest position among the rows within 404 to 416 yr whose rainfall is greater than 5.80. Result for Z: 405 yr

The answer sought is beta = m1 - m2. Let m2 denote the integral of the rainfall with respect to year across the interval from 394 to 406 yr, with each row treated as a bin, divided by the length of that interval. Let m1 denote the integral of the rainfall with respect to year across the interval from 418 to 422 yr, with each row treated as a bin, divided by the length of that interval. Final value -0.1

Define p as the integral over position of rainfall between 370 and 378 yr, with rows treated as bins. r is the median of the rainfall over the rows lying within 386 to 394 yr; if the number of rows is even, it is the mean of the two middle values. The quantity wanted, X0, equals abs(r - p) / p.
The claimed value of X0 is 0.848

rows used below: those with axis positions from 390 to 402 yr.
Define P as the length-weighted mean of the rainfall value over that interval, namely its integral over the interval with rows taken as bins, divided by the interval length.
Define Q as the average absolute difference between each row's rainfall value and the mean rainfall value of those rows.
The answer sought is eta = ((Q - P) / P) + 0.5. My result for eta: -0.452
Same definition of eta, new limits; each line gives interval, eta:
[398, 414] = -0.458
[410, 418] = -0.453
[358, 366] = -0.406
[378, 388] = -0.479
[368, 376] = -0.441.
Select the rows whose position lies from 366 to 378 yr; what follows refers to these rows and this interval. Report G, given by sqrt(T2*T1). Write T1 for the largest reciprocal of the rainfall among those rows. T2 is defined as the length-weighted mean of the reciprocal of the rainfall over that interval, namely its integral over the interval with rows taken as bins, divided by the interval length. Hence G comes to 0.227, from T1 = 0.251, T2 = 0.206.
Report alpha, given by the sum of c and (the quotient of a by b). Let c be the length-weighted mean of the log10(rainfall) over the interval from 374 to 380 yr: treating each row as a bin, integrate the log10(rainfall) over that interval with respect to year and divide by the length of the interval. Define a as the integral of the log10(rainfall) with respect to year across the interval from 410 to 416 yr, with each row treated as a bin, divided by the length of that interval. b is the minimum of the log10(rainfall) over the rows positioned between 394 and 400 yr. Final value 1.77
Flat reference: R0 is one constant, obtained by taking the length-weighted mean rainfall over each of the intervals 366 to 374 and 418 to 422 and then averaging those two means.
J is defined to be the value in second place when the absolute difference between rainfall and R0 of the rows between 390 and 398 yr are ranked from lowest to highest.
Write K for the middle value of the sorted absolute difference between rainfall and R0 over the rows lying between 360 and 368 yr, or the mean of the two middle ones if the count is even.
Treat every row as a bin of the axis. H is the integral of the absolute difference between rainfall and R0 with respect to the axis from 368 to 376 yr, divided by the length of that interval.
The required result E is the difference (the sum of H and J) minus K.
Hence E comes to 0.78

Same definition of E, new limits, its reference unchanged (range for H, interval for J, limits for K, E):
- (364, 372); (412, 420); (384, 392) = 0.79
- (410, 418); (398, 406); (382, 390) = 0.55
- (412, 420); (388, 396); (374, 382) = 1.37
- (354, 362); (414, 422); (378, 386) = 0.98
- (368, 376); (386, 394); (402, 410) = 0.65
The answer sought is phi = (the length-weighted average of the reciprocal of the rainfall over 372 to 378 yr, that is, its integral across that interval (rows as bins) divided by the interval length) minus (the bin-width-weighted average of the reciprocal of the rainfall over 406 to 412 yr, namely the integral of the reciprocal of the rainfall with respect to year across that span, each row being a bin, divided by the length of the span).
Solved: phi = 0.024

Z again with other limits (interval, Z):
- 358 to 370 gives 359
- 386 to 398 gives 387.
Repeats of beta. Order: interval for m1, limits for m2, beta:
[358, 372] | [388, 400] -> -1.7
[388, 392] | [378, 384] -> 0.6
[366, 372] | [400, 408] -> -1.8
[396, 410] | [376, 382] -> 0.6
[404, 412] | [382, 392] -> 0.2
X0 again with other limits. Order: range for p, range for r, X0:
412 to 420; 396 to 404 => 0.871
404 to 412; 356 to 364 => 0.893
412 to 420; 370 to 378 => 0.891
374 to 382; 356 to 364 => 0.879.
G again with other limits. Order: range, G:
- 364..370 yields 0.241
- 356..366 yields 0.209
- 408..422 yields 0.168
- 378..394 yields 0.170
